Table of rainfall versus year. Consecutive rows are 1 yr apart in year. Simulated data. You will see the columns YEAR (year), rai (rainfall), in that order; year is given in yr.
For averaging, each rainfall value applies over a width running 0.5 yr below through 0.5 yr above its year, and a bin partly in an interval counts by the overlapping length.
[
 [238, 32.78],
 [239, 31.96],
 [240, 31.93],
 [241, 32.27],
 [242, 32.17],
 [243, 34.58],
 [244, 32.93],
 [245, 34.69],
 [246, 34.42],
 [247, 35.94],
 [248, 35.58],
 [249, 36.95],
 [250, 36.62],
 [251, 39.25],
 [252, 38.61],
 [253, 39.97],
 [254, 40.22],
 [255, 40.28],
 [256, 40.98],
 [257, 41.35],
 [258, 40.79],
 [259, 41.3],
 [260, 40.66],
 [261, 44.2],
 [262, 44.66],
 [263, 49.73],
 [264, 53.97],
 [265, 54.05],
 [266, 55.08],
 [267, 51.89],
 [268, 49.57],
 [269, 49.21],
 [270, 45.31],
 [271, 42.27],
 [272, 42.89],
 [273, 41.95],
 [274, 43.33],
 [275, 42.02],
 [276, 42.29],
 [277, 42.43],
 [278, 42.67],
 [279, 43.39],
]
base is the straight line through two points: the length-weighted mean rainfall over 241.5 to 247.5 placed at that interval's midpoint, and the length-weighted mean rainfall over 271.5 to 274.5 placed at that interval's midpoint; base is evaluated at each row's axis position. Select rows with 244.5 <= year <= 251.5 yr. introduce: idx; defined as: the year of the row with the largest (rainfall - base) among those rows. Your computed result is 251 yr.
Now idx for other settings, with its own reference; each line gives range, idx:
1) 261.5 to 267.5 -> 266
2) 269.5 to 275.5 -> 270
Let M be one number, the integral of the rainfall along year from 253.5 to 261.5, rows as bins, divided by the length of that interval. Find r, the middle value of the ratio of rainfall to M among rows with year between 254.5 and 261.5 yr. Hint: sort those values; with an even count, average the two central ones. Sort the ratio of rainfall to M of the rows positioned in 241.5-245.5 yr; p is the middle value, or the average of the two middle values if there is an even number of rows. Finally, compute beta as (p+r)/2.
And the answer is 0.91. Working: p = 0.82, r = 0.99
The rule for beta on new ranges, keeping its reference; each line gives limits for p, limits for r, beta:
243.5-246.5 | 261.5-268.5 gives 1.05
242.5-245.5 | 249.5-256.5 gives 0.90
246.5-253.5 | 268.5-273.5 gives 0.97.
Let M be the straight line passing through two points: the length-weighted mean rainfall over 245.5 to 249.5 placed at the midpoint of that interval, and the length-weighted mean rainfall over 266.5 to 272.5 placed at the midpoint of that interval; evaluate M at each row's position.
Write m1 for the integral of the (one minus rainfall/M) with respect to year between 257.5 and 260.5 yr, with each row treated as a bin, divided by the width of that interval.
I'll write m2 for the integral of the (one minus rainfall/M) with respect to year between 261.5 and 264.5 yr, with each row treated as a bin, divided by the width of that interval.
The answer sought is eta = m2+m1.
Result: -0.12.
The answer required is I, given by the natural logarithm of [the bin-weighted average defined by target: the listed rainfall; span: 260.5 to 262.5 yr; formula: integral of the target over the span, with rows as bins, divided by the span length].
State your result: 3.79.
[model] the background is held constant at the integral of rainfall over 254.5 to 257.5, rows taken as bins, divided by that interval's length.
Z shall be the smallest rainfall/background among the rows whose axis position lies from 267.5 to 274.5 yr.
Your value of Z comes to 1.03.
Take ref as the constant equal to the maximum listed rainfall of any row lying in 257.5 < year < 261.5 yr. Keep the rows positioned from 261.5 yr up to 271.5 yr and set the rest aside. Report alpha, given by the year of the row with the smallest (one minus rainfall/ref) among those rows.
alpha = 266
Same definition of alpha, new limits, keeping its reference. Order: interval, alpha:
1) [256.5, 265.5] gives 265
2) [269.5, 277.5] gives 270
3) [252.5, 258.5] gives 257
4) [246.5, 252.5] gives 251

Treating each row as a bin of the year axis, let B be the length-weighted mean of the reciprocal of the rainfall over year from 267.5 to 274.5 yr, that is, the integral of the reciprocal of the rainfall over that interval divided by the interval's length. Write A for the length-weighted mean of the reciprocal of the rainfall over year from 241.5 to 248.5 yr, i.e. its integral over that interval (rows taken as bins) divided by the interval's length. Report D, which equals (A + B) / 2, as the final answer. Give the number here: 0.0258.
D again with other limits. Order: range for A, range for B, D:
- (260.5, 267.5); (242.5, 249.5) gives 0.0243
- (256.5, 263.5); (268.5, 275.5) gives 0.0231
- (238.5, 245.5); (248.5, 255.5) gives 0.0281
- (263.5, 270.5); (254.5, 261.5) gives 0.0219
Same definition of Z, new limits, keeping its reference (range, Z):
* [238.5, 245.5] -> 0.78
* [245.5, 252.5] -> 0.84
